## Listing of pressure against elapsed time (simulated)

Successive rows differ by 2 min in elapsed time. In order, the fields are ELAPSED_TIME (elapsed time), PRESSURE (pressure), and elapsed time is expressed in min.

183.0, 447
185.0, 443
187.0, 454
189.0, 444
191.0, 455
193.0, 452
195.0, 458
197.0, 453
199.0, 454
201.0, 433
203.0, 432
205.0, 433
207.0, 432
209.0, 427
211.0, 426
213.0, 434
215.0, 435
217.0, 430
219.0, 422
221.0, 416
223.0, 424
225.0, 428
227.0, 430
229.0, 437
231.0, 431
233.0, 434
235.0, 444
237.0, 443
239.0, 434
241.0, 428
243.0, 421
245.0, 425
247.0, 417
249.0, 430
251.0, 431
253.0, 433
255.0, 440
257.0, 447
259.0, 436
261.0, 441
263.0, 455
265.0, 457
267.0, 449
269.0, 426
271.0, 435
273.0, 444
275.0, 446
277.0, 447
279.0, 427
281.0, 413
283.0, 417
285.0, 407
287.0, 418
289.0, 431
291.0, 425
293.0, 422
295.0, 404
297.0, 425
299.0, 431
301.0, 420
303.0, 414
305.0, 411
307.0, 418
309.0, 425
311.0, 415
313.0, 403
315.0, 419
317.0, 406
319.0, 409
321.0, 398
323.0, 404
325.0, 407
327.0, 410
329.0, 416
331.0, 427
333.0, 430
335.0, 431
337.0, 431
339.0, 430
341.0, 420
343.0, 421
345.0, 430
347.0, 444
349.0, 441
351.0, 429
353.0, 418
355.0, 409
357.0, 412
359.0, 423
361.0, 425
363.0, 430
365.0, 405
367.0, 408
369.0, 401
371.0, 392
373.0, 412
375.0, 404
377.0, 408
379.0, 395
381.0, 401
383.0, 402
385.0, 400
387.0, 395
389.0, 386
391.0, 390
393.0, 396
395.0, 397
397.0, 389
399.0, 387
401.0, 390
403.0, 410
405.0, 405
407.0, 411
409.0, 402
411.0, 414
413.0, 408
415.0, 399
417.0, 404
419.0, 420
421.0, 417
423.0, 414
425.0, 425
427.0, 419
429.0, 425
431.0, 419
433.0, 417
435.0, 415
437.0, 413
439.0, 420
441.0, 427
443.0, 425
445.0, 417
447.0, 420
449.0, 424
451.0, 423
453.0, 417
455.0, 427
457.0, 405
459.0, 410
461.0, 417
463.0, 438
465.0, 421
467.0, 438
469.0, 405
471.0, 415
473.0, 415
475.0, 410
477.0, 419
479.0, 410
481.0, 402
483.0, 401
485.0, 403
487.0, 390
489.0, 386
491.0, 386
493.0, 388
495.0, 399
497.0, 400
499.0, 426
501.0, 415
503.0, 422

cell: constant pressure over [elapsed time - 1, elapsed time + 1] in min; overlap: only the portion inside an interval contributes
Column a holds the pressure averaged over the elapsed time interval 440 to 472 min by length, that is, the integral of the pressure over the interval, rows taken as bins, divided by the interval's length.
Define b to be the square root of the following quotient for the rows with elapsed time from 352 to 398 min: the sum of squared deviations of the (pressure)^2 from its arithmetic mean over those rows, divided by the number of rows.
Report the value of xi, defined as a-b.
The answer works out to -8980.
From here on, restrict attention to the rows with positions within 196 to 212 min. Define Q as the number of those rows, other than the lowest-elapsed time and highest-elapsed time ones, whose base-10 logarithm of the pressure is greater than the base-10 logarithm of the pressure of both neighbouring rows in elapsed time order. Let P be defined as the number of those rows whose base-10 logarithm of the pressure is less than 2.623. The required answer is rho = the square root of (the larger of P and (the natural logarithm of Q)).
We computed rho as 0.8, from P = 0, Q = 2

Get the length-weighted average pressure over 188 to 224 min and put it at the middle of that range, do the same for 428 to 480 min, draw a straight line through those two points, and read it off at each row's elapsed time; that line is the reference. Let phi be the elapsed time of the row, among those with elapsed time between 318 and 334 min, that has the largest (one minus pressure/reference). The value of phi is 321.0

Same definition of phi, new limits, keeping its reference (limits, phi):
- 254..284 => 281.0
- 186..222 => 221.0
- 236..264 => 247.0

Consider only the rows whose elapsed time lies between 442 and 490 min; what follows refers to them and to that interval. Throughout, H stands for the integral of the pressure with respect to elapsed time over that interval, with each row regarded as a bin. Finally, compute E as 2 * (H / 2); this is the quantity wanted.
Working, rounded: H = 19876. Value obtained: 19876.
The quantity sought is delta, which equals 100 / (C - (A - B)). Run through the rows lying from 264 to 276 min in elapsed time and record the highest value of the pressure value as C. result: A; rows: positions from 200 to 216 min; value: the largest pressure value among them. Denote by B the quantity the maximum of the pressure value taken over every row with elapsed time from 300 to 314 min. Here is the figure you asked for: 0.224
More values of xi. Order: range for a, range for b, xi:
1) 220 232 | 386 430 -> -9461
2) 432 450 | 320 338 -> -9744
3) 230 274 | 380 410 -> -5695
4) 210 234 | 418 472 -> -6014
